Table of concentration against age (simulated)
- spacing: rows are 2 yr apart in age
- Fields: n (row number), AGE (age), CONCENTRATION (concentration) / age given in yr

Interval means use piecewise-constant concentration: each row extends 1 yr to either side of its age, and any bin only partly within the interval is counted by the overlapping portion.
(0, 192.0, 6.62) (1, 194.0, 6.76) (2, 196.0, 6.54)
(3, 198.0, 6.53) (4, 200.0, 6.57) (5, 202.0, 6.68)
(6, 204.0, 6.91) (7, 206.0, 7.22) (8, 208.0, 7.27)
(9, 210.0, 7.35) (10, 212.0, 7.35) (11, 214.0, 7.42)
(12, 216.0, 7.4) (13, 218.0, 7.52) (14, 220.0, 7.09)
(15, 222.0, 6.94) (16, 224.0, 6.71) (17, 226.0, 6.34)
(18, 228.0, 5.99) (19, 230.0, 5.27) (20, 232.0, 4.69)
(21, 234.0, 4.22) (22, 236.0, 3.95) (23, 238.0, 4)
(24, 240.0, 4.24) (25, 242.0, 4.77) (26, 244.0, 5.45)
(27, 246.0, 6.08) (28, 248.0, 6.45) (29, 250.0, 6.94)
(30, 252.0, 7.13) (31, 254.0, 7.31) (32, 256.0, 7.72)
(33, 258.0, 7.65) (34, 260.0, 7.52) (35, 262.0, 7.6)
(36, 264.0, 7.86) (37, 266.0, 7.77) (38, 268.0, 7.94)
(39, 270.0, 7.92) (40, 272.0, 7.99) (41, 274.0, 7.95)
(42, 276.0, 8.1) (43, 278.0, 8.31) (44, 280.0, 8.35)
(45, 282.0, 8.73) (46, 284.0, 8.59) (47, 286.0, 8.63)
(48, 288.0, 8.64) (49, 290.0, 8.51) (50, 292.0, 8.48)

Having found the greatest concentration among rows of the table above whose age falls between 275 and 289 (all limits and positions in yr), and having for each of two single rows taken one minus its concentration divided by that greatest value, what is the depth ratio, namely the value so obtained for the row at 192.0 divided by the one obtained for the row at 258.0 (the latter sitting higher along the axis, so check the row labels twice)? 2.0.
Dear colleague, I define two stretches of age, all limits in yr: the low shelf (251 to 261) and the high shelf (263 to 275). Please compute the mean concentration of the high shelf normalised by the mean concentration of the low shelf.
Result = 1.1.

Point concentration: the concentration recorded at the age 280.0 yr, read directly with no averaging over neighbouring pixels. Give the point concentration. 8.35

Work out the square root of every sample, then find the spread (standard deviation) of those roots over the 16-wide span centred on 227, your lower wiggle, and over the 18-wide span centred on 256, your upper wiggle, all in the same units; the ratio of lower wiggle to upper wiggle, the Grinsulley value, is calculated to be 2.7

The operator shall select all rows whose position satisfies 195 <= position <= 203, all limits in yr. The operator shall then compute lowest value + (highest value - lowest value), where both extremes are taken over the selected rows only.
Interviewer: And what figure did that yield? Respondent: 6.7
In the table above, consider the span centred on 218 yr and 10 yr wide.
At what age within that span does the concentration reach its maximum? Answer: 218.0 yr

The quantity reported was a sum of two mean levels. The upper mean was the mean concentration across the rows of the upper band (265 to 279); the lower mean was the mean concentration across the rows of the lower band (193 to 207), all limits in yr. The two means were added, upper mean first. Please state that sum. 14.7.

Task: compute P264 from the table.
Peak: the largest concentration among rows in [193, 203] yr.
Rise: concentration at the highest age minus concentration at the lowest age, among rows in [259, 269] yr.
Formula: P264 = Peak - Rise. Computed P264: 6.3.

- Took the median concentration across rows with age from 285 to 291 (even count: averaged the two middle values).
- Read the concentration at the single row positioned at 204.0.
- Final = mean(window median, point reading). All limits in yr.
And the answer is 7.8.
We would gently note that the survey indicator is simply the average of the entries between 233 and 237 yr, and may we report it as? 4.1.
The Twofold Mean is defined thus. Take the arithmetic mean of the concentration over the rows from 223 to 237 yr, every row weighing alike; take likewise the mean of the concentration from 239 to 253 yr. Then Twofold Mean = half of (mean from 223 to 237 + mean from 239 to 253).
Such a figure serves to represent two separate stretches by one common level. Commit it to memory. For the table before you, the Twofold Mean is 5.6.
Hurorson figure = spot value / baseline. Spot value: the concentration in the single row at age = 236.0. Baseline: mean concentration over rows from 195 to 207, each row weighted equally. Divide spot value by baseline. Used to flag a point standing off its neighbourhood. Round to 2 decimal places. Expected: 0.59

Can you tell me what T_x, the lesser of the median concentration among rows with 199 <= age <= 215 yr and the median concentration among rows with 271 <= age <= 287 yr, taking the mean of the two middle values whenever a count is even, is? 7.2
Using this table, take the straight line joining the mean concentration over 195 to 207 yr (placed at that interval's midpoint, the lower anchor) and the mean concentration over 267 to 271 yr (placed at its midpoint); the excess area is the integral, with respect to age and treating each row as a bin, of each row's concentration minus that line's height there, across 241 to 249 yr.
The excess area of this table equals -15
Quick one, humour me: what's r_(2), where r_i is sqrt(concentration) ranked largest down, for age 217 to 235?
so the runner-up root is 2.66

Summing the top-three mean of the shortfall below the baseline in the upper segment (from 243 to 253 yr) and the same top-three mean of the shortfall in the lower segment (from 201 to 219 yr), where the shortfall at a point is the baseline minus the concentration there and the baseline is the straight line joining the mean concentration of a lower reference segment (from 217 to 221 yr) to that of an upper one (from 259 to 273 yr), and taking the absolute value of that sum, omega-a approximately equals 1.8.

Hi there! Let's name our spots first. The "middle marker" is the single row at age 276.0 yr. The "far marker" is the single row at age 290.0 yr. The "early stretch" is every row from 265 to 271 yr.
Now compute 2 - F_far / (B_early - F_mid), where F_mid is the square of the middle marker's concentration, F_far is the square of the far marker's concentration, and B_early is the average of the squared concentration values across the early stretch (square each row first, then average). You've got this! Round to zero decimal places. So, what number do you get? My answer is 22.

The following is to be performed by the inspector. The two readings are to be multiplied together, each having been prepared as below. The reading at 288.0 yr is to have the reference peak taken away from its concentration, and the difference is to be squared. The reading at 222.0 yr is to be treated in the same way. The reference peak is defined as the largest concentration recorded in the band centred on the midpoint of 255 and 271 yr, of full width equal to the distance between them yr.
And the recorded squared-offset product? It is 0.49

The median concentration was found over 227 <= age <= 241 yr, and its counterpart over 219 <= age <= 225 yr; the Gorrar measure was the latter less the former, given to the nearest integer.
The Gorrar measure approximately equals 3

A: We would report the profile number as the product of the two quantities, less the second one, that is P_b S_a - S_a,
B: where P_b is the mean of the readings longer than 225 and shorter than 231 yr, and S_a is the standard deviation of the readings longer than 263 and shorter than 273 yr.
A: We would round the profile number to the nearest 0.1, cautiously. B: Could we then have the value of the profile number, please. 0.4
